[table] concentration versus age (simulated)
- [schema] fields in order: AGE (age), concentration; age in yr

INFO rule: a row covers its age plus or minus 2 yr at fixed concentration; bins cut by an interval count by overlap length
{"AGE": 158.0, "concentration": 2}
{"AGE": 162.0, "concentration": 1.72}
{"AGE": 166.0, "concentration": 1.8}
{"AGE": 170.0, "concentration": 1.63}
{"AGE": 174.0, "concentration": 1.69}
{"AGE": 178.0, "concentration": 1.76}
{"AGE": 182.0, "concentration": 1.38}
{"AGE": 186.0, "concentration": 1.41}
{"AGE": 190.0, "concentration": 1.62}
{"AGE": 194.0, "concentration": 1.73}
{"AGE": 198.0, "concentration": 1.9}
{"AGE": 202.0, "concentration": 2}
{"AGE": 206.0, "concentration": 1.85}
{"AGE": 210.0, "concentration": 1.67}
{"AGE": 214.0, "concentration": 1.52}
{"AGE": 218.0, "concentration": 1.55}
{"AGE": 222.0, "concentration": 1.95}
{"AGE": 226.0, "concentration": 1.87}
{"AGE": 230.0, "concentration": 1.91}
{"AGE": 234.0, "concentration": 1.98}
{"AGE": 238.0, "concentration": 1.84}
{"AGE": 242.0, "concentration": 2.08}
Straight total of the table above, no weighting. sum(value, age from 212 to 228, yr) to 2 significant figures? 6.9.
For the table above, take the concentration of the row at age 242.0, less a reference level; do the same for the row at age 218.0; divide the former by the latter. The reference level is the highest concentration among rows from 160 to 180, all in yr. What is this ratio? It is -1.1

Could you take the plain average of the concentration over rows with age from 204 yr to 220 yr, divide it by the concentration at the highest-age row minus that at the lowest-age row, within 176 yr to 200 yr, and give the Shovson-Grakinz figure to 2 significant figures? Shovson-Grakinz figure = 12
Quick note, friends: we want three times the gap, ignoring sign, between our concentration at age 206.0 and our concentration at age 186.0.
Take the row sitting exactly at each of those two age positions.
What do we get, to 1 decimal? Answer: 1.3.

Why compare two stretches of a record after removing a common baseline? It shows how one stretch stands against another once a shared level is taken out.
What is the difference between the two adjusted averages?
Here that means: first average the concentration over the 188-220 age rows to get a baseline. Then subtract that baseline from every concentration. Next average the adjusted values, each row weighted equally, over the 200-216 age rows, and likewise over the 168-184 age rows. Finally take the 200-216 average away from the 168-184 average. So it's -0.1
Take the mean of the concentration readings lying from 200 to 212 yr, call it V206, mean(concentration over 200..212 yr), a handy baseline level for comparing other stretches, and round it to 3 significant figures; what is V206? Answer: 1.84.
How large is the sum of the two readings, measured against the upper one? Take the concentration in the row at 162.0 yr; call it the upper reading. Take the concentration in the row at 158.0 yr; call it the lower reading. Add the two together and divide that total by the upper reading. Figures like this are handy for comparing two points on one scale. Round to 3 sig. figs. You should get 2.16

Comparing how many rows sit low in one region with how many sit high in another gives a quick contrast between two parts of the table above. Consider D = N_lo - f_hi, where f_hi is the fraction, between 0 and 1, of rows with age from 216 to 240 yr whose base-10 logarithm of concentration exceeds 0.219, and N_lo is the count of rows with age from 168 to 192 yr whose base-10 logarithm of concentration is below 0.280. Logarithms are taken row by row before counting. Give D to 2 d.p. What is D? 5.17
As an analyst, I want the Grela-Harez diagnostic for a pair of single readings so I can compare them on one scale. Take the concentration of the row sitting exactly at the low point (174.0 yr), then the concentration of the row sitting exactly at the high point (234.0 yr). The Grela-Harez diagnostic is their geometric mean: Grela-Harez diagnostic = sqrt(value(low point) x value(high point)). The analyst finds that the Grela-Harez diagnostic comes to 1.83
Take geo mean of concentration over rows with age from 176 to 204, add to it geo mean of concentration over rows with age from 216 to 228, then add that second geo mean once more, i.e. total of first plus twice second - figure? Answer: 5.23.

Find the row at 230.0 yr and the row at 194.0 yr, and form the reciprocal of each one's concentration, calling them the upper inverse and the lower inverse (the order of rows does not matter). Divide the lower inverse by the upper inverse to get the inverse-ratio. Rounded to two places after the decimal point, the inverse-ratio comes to 1.10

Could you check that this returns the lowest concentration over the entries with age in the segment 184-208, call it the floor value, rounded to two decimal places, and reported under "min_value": 1.41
